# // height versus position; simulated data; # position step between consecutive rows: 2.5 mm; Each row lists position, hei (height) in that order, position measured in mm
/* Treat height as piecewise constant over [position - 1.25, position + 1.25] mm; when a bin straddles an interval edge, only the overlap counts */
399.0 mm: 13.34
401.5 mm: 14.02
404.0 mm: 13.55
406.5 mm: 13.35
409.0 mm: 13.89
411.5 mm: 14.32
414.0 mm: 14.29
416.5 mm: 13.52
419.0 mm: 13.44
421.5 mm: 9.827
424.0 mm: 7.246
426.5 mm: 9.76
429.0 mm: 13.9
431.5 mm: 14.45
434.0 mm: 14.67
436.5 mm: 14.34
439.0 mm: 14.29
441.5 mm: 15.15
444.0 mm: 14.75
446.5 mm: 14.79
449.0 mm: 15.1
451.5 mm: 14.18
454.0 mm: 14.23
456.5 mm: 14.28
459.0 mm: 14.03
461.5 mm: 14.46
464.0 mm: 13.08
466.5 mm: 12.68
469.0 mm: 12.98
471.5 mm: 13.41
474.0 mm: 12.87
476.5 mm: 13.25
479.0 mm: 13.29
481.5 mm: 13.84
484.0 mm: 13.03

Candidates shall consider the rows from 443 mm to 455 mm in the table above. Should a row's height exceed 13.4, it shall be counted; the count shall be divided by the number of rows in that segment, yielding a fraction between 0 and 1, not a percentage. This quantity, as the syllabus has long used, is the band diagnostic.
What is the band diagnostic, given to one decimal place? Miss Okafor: 1.0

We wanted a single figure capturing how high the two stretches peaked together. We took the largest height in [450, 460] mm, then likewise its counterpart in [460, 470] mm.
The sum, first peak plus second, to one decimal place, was 28.7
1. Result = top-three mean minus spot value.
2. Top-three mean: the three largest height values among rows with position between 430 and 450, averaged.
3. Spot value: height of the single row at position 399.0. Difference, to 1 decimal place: 1.7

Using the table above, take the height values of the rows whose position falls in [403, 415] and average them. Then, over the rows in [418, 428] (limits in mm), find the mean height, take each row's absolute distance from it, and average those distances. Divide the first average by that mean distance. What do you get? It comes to 8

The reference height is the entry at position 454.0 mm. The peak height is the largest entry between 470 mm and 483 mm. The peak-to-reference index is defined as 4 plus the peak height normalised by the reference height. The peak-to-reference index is 4.97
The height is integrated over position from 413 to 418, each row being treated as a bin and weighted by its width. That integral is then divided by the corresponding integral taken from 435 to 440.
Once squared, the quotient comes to 0.94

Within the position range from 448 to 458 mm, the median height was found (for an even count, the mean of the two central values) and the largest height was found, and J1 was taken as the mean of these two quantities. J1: 14.7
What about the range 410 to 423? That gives 13.9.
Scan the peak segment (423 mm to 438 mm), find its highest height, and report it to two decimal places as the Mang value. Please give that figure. 14.67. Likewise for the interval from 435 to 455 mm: 15.15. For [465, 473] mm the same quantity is 13.41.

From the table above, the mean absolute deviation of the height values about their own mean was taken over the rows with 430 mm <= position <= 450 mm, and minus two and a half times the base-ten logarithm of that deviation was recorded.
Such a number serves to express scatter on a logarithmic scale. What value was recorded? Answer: 1.5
